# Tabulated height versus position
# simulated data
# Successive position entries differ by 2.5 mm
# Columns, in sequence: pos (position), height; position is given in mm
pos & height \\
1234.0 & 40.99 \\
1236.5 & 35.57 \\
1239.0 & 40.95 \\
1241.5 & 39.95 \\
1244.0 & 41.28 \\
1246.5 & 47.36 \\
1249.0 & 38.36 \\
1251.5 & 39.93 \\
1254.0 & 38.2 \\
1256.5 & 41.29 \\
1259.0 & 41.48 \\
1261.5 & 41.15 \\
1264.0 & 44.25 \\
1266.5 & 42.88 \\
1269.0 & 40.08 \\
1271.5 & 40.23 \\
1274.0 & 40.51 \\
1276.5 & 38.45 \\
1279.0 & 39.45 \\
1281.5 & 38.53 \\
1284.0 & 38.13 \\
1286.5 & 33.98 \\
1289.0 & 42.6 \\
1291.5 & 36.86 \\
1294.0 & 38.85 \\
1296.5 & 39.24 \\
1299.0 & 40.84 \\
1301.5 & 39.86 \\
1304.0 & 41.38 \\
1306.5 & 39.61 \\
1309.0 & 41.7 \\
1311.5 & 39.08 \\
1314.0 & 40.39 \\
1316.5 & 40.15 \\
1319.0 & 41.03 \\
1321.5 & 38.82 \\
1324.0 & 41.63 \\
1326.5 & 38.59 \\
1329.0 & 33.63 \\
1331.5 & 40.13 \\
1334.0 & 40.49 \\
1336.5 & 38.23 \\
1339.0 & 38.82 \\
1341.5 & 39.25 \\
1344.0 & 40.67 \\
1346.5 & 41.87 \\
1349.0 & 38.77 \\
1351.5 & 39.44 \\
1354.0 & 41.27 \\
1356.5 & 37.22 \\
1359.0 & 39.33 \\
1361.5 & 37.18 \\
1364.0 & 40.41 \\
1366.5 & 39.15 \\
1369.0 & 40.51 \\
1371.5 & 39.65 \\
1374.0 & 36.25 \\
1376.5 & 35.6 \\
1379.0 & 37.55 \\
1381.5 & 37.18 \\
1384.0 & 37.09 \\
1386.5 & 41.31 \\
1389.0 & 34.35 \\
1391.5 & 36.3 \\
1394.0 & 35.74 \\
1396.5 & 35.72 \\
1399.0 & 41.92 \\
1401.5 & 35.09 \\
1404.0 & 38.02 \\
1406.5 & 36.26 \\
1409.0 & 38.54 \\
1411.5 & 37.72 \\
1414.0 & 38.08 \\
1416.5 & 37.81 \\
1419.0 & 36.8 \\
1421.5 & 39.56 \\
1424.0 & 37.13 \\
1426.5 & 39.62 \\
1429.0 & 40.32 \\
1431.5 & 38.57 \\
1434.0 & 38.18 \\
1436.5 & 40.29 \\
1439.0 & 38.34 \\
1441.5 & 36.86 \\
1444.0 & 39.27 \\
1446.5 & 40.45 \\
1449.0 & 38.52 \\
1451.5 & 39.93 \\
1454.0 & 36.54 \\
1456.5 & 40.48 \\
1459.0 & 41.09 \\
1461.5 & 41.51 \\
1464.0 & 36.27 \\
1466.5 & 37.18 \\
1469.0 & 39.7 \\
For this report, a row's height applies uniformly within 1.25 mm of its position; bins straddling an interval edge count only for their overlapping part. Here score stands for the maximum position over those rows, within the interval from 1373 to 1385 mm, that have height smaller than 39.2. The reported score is 1384.0 mm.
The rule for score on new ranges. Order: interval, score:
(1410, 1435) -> 1434.0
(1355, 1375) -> 1374.0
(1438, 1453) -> 1449.0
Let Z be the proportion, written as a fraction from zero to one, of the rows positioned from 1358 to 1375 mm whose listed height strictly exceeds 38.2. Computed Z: 0.71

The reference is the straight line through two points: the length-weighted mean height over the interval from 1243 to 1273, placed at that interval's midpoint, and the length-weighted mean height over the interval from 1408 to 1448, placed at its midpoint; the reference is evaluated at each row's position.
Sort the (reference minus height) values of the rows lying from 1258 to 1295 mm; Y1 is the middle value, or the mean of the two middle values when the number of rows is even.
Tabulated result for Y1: 1.1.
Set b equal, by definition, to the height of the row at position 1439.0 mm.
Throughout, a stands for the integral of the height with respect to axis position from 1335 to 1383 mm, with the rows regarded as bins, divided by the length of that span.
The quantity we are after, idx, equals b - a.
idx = -0.5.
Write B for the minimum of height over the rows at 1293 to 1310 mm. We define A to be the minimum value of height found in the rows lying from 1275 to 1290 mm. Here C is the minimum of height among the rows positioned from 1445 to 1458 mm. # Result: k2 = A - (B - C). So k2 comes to 31.7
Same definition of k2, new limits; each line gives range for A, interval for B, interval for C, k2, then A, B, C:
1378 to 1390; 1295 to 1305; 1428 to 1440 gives 33.3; 34.35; 39.24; 38.18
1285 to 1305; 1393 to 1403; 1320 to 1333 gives 32.5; 33.98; 35.09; 33.63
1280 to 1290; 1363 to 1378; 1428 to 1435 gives 36.6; 33.98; 35.6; 38.18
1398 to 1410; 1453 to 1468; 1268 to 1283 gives 37.3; 35.09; 36.27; 38.45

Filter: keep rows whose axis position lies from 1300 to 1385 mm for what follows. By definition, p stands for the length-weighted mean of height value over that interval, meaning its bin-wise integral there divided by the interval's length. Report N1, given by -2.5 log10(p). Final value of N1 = -3.98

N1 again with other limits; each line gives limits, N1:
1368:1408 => -3.93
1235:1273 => -4.03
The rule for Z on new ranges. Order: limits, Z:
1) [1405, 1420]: 0.17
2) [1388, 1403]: 0.17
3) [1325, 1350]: 0.90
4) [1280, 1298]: 0.57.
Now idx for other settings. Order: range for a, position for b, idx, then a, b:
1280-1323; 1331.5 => 0.6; 39.5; 40.13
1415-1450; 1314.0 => 1.7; 38.7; 40.39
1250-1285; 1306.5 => -0.7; 40.3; 39.61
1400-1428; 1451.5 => 2.2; 37.8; 39.93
